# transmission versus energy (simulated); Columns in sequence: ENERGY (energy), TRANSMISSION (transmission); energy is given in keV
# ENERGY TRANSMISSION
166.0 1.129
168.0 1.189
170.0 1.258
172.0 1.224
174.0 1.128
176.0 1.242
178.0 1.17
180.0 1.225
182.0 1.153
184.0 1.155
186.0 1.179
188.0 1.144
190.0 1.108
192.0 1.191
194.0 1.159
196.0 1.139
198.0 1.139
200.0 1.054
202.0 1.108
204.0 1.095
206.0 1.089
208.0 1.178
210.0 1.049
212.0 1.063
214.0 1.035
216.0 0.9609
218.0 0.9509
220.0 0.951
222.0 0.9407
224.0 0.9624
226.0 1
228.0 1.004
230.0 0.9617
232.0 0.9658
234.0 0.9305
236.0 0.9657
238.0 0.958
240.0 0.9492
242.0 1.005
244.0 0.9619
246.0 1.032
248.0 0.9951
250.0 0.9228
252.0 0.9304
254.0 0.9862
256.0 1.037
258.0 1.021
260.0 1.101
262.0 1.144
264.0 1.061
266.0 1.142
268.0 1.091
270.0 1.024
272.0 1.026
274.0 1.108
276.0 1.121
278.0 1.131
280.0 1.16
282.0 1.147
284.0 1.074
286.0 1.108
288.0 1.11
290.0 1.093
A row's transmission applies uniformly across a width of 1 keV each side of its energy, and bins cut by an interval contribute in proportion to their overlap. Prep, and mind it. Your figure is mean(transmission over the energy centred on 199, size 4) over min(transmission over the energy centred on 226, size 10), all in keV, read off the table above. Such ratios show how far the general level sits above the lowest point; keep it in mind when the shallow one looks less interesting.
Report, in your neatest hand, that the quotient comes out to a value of 1.17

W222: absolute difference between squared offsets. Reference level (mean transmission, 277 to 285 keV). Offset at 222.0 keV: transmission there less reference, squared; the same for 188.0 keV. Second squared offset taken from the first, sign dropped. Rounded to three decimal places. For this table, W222 0.035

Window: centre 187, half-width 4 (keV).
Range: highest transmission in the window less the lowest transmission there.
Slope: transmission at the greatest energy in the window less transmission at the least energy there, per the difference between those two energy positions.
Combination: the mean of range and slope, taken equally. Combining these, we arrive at 0.032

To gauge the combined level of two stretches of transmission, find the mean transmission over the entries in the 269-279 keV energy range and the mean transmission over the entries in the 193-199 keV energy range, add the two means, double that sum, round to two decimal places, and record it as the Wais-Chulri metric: 4.46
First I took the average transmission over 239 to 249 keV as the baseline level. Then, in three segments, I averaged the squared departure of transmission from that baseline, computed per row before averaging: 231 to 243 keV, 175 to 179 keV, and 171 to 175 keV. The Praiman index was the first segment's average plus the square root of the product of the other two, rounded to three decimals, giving 0.044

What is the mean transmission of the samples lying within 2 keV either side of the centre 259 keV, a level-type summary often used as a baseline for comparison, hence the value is 1.06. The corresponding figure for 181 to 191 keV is 1.15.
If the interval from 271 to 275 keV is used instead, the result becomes 1.07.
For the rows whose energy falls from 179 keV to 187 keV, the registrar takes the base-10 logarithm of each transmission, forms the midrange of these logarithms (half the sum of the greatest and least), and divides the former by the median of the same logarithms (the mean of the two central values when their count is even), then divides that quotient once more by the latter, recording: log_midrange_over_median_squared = 17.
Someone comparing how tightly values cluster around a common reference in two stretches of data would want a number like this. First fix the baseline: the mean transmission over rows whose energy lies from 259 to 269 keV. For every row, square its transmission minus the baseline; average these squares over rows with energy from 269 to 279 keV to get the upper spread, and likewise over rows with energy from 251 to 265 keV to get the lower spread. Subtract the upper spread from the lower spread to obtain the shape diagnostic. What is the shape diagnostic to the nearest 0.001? 0.006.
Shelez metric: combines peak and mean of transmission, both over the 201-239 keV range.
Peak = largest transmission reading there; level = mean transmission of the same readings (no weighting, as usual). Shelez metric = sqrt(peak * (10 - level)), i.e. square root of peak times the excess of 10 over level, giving 3.25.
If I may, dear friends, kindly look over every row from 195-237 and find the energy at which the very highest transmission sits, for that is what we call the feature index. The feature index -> 208.0 keV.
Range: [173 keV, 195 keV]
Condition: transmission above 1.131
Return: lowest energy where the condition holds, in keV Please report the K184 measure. 176.0 keV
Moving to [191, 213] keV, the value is 192.0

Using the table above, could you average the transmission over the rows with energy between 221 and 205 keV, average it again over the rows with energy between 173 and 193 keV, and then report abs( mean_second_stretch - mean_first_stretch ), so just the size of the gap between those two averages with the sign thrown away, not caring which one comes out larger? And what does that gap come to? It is 0.13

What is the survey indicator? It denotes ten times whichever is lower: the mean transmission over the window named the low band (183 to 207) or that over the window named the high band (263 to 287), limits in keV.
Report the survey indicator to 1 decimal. 11.0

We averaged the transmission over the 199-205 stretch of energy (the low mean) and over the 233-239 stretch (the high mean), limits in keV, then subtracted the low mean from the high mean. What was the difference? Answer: -0.13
